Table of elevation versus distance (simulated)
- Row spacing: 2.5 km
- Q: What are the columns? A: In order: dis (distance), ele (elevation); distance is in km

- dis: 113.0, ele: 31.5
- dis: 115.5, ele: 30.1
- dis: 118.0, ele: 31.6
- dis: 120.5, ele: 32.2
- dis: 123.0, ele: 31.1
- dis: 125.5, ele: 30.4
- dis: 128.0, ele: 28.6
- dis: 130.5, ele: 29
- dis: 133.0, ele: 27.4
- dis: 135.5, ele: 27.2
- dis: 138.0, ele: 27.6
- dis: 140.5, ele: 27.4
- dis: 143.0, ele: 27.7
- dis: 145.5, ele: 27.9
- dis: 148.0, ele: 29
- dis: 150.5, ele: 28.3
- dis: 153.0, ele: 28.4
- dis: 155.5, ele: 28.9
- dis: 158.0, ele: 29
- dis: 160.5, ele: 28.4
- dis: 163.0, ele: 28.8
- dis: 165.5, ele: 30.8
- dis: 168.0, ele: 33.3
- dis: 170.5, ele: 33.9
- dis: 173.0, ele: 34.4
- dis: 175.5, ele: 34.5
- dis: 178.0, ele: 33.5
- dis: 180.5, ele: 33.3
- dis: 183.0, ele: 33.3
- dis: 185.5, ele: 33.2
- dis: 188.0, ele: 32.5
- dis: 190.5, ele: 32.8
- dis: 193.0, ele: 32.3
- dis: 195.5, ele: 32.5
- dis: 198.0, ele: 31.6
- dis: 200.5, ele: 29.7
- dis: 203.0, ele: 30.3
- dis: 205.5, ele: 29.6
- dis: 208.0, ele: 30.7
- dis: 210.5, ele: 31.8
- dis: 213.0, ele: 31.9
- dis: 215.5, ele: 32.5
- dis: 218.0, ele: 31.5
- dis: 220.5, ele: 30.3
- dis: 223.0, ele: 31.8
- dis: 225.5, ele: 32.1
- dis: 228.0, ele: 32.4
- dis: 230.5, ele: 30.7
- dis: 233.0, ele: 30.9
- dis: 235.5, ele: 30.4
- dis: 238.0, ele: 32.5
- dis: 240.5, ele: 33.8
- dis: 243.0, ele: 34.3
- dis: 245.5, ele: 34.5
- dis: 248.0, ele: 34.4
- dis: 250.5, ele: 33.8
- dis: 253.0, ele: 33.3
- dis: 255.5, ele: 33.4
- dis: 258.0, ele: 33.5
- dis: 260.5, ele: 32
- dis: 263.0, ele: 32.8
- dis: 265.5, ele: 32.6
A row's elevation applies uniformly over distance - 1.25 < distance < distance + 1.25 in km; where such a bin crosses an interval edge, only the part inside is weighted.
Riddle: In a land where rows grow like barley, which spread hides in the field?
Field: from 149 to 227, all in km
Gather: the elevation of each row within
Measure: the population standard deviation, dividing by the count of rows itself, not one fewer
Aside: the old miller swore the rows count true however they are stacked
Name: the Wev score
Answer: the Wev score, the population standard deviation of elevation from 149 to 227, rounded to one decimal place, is 1.9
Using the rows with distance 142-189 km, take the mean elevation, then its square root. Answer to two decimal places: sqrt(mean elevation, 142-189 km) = 5.57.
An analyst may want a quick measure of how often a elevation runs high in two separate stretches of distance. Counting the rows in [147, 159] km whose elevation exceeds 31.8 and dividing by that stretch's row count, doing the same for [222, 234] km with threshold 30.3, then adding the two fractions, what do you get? 1.00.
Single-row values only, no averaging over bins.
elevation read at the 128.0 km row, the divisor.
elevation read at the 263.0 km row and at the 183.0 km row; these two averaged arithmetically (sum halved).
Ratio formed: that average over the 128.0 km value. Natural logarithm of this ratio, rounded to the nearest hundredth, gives 0.14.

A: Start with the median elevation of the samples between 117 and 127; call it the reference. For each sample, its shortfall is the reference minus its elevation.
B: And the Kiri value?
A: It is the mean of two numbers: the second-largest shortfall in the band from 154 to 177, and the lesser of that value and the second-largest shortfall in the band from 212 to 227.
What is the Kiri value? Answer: 1.2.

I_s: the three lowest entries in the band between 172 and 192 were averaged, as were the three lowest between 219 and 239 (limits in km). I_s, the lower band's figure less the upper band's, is 2.4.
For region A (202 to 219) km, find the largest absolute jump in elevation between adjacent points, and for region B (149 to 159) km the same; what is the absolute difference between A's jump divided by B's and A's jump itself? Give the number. 1.1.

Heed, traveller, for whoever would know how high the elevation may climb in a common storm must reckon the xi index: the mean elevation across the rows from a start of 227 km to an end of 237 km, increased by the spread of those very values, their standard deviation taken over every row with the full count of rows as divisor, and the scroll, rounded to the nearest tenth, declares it 31.9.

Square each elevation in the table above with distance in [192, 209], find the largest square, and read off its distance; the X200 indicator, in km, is 195.5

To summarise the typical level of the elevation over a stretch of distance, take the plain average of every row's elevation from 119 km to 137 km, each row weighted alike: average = 29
